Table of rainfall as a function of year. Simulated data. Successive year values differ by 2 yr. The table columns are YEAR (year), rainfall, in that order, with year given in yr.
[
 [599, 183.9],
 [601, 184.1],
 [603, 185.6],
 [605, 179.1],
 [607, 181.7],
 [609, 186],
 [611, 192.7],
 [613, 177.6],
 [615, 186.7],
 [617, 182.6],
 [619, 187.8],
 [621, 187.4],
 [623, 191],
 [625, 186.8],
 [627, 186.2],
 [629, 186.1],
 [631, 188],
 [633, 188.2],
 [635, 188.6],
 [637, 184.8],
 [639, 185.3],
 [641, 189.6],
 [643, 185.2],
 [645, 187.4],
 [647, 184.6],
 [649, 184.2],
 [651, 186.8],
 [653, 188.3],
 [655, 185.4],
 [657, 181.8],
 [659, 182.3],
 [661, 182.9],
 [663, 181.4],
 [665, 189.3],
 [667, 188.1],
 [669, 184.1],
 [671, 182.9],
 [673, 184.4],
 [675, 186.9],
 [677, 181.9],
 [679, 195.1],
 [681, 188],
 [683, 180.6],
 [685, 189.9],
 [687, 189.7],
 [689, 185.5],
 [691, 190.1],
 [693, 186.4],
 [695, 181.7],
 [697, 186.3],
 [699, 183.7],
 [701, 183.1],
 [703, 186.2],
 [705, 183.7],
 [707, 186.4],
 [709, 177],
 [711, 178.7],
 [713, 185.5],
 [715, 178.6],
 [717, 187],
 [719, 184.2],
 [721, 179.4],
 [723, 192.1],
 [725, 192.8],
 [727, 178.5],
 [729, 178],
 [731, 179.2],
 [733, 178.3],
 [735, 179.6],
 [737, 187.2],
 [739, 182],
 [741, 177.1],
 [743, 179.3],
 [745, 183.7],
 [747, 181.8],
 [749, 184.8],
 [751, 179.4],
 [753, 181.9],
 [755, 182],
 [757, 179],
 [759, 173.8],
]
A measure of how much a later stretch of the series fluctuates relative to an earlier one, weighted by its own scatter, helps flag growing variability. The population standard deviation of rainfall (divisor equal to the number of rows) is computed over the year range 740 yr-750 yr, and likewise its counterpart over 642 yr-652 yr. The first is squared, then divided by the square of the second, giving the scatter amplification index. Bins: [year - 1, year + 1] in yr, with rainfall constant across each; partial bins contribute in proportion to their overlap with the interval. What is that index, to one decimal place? 5.1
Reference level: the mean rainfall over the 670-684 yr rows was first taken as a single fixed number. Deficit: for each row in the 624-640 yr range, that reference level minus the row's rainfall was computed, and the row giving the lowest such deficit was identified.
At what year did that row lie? 635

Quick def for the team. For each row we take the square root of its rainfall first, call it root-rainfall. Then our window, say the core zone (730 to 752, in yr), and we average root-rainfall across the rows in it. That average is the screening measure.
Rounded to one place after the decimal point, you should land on 13.5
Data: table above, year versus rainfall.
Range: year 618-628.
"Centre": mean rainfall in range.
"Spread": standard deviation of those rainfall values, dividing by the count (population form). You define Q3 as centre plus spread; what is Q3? 190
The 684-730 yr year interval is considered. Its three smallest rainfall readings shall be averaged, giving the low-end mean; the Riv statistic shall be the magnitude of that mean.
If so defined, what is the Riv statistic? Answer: 178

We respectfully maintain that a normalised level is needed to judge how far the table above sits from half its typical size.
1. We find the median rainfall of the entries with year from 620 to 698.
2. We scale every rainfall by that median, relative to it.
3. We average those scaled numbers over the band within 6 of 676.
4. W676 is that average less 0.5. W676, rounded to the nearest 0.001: 0.501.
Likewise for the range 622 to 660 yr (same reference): 0.500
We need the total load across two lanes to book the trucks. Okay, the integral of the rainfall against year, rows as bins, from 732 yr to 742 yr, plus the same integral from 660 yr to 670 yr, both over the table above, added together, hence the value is 3660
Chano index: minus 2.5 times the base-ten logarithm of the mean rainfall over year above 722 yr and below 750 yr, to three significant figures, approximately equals -5.65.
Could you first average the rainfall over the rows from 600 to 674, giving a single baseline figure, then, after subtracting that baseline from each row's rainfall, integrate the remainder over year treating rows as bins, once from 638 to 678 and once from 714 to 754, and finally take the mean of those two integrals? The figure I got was -74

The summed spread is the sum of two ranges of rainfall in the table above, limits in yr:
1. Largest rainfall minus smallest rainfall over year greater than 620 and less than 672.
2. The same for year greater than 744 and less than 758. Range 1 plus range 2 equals 15.4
